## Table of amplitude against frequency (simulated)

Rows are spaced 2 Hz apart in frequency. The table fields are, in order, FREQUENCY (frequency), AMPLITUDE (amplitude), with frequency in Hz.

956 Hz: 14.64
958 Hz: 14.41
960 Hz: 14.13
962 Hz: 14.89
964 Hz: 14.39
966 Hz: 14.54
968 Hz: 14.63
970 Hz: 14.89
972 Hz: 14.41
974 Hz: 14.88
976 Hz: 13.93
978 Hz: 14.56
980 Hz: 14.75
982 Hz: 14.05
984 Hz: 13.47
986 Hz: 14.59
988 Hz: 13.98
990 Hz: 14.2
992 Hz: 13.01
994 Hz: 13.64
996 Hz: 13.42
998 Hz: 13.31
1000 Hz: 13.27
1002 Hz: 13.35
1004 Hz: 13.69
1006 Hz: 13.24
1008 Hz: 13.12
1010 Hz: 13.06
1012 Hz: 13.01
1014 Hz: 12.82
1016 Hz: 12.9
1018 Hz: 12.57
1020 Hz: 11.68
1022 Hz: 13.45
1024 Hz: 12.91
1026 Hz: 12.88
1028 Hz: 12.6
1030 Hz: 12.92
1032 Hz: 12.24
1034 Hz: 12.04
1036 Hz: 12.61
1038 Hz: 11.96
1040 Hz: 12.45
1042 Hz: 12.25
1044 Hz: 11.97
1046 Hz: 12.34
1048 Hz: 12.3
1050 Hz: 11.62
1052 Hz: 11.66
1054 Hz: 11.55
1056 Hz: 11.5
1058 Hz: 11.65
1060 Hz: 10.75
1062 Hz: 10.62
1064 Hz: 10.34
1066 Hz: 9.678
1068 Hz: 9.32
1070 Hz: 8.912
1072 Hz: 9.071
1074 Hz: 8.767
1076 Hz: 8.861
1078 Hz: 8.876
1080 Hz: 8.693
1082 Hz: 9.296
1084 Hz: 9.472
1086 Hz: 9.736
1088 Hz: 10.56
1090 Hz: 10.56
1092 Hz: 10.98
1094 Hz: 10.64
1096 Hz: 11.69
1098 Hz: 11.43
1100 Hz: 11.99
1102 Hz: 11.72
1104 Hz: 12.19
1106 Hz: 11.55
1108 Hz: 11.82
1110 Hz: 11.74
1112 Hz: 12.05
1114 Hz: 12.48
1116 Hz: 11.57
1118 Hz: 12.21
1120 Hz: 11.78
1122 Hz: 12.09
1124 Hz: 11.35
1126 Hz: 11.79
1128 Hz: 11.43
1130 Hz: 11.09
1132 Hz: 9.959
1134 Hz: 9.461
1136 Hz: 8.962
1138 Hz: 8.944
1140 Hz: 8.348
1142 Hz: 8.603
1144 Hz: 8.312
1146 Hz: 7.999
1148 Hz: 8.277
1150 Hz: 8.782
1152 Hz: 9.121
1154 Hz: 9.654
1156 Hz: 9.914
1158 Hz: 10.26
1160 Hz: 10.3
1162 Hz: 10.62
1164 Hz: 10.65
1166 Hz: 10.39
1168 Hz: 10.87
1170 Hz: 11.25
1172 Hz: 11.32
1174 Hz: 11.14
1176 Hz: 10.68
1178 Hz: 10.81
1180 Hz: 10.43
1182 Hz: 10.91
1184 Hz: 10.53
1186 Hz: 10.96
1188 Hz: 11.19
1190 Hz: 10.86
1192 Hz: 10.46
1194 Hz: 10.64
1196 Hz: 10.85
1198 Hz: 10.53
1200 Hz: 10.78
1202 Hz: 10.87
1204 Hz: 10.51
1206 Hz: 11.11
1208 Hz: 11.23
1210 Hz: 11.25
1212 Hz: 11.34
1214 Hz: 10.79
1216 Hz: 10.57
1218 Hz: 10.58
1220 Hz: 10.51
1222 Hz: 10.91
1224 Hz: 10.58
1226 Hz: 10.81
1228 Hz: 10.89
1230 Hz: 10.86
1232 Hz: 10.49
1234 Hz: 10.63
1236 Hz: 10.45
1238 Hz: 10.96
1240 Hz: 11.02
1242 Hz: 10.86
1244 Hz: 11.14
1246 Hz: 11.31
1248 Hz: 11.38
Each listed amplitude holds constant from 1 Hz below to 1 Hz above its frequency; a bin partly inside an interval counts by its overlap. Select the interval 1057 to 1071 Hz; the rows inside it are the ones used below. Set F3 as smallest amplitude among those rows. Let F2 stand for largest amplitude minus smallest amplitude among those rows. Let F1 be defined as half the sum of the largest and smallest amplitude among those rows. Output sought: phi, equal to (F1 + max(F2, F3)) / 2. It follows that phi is 9.6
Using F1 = 10.3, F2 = 2.74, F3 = 8.912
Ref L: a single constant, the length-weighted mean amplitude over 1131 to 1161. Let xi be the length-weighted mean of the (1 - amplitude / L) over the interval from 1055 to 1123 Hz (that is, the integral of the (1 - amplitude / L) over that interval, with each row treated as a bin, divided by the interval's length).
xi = -0.17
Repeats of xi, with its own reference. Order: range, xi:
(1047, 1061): -0.27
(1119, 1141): -0.15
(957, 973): -0.59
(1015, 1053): -0.36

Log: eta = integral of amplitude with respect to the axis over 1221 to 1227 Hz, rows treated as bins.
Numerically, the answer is 65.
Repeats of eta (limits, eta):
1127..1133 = 65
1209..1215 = 67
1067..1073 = 55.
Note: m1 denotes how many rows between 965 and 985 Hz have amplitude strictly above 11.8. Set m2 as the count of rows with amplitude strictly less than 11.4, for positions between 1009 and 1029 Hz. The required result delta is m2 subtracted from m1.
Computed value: 10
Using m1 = 10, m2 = 0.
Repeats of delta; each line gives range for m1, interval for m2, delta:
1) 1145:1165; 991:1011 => 0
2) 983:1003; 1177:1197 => 0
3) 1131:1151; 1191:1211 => -10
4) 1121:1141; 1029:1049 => 1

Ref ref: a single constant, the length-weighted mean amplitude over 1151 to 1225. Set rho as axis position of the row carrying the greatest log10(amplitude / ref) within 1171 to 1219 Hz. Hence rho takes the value 1212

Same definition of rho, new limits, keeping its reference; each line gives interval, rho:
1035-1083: 1036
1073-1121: 1114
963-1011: 970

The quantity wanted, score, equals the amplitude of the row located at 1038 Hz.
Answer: 11.96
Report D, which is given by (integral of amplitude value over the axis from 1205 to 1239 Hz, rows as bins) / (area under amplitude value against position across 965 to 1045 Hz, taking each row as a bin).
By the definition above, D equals 0.3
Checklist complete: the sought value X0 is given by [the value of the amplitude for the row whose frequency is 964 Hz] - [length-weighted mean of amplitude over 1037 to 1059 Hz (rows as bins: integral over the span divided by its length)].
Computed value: 2.5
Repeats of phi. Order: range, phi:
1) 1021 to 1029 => 12.8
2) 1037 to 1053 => 11.8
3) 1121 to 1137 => 9.7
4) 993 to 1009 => 13.3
